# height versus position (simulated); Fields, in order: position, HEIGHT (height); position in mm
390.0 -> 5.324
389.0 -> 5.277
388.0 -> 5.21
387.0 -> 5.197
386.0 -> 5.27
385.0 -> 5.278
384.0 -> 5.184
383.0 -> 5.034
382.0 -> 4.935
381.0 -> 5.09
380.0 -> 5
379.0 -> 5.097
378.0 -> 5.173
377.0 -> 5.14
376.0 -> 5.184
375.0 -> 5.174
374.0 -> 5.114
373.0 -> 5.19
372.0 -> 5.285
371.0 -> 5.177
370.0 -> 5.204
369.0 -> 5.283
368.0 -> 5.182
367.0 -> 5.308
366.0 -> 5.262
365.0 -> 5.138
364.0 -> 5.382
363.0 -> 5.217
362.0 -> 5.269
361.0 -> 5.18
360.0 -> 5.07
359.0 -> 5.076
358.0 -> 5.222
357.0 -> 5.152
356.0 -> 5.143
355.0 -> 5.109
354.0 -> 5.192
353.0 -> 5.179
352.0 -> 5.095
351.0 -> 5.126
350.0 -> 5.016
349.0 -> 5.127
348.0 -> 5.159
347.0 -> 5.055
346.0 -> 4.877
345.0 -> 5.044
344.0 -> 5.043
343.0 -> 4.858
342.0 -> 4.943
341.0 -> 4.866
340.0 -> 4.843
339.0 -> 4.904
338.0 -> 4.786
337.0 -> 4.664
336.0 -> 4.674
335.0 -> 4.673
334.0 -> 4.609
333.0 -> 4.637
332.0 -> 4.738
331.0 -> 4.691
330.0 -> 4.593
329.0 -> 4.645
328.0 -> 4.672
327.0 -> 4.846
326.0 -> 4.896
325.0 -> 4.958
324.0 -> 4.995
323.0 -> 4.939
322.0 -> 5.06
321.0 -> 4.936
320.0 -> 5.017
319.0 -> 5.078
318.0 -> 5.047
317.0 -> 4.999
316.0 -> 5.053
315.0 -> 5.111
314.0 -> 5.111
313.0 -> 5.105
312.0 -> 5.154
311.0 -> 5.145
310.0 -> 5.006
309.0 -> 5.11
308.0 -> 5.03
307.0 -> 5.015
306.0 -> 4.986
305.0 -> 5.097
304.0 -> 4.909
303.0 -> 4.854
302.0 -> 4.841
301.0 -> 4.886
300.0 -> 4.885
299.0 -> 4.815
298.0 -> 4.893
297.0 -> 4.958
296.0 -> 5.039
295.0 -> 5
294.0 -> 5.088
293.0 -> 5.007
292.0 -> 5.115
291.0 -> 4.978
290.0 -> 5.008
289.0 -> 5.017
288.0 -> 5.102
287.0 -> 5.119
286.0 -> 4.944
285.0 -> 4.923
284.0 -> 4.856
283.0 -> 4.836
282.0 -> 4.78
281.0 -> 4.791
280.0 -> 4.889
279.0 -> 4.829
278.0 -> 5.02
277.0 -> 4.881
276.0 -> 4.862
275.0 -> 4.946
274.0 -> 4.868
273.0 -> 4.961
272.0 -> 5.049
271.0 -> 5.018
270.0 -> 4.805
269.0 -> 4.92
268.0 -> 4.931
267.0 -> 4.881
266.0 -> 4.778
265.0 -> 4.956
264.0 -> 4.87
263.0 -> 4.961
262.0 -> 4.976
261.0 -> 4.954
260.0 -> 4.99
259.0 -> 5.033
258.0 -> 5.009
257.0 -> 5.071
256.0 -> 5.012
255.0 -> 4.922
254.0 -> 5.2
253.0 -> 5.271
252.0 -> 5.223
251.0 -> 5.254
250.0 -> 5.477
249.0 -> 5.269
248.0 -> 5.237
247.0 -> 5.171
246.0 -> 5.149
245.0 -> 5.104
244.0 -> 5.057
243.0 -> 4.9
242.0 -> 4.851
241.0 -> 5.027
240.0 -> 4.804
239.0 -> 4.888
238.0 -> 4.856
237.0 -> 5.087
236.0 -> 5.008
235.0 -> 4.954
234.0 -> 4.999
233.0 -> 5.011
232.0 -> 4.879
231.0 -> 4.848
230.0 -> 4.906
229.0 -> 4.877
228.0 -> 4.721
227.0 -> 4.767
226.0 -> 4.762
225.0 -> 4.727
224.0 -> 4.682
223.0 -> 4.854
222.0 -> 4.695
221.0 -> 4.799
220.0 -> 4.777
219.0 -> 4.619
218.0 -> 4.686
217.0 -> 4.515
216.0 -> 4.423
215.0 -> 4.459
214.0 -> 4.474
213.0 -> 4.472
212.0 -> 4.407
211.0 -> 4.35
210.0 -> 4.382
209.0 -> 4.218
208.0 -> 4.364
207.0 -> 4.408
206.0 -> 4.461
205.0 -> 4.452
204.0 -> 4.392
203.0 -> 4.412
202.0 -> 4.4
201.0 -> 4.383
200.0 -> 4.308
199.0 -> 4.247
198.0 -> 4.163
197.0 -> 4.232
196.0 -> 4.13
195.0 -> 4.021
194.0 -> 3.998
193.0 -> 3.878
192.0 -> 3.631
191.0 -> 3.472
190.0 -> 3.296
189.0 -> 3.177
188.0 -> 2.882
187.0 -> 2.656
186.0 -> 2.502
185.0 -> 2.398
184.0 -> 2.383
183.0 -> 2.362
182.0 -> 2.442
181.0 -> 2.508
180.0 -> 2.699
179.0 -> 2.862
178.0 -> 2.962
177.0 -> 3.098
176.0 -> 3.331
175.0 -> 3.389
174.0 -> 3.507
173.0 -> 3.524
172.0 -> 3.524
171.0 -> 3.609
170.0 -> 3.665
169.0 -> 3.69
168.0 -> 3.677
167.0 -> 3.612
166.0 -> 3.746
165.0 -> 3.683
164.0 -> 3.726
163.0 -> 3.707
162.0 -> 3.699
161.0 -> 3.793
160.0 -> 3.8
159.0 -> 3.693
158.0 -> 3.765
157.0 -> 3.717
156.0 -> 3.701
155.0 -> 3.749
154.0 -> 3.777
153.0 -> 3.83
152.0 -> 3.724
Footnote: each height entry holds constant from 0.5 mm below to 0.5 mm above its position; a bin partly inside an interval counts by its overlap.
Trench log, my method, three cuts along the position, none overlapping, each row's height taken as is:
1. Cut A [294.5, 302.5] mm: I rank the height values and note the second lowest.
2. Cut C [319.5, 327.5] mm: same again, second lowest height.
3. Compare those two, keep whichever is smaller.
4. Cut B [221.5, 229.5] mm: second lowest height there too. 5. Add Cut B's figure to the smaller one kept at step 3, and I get 9.54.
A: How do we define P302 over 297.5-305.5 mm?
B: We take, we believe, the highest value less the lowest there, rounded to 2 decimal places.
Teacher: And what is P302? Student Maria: 0.28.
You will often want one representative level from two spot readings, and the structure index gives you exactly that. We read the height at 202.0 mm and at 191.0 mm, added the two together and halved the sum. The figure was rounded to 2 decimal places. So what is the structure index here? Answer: 3.94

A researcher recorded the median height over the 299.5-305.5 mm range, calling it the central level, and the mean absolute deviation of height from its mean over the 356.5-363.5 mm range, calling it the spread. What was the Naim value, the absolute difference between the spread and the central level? 4.83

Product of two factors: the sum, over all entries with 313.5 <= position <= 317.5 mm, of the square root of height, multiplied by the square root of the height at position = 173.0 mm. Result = 16.9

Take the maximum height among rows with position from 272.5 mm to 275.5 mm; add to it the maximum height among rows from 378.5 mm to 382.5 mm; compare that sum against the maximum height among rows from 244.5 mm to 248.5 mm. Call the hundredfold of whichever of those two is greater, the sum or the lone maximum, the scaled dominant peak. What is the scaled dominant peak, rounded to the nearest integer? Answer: 1006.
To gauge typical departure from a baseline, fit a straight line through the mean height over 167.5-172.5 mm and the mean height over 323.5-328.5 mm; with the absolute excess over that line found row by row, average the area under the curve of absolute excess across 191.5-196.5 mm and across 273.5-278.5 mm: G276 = 1.5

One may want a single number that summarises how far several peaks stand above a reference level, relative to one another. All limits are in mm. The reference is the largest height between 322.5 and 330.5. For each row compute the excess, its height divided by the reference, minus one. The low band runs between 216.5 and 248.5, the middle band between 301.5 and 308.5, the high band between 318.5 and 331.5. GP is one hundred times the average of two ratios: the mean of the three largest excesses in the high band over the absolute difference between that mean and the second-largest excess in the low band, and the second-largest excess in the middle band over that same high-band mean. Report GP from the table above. 55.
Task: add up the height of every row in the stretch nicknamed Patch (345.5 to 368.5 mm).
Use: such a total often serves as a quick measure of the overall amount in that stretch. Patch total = 119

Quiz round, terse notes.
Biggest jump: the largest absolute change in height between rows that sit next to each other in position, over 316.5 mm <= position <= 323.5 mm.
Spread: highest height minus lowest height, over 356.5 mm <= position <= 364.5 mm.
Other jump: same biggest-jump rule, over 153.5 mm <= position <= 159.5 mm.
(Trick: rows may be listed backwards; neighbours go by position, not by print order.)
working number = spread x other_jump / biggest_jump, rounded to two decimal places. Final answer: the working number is 0.18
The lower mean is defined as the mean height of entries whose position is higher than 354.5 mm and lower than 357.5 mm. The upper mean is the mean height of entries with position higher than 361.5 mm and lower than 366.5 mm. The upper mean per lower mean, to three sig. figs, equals 1.02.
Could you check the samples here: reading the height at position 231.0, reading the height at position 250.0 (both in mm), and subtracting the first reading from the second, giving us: 0.63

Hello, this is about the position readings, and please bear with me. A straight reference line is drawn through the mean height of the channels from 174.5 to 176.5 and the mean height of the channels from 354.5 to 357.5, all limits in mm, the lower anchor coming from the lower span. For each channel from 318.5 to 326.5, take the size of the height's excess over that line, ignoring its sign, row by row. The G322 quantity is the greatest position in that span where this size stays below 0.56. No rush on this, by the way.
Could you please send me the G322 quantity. 326.0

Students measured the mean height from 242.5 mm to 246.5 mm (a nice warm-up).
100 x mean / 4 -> 126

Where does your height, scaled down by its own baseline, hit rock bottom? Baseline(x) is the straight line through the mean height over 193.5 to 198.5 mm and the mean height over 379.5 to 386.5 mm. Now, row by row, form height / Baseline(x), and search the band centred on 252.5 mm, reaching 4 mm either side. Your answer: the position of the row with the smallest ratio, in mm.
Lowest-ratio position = 255.0 mm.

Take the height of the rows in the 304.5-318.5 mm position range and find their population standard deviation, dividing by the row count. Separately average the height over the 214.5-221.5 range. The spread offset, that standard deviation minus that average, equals -4.56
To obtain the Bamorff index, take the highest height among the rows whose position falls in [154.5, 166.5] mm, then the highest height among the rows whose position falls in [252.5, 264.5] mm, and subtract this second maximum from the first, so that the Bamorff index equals -1.5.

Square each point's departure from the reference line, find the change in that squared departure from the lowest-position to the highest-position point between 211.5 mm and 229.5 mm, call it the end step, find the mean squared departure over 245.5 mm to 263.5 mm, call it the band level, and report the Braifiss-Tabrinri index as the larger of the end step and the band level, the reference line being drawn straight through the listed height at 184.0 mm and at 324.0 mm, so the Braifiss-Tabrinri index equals 2.08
